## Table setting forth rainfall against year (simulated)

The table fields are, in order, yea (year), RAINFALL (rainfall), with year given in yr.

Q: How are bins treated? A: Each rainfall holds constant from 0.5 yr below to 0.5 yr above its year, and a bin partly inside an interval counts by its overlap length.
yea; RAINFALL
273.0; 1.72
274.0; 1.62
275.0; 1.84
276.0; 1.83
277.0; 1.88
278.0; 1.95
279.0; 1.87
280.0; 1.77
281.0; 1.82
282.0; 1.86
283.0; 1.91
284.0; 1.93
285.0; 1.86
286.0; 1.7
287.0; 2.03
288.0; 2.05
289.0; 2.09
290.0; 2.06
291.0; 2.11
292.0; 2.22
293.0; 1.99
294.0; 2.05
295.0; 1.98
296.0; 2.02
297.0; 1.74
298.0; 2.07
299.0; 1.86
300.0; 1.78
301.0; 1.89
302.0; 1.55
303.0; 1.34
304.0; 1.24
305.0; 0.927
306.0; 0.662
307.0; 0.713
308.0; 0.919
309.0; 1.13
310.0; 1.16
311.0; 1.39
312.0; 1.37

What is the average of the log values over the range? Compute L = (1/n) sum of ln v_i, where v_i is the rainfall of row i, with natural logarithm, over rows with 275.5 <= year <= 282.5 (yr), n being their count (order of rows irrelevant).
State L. 0.62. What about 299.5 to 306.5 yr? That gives 0.24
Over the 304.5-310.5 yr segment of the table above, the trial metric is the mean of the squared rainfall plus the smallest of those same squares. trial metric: 1.3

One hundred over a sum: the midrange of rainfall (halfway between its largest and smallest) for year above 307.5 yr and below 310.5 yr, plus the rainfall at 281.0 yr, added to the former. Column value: 35.0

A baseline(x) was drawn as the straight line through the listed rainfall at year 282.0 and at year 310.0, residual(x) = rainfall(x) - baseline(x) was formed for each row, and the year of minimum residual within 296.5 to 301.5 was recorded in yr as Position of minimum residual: 297.0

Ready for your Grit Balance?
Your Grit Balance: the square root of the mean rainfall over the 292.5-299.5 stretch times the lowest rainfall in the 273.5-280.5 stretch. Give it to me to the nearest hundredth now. 1.78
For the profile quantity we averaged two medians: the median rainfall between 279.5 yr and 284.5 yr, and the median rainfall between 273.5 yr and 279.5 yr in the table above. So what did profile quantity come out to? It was 1.86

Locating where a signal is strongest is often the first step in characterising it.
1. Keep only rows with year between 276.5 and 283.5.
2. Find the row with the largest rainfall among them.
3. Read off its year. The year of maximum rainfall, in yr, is 278.0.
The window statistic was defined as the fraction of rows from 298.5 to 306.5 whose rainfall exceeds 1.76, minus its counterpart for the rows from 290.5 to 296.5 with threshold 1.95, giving -0.6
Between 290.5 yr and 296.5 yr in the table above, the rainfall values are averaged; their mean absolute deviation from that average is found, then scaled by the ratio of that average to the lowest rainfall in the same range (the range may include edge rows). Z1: 0.07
